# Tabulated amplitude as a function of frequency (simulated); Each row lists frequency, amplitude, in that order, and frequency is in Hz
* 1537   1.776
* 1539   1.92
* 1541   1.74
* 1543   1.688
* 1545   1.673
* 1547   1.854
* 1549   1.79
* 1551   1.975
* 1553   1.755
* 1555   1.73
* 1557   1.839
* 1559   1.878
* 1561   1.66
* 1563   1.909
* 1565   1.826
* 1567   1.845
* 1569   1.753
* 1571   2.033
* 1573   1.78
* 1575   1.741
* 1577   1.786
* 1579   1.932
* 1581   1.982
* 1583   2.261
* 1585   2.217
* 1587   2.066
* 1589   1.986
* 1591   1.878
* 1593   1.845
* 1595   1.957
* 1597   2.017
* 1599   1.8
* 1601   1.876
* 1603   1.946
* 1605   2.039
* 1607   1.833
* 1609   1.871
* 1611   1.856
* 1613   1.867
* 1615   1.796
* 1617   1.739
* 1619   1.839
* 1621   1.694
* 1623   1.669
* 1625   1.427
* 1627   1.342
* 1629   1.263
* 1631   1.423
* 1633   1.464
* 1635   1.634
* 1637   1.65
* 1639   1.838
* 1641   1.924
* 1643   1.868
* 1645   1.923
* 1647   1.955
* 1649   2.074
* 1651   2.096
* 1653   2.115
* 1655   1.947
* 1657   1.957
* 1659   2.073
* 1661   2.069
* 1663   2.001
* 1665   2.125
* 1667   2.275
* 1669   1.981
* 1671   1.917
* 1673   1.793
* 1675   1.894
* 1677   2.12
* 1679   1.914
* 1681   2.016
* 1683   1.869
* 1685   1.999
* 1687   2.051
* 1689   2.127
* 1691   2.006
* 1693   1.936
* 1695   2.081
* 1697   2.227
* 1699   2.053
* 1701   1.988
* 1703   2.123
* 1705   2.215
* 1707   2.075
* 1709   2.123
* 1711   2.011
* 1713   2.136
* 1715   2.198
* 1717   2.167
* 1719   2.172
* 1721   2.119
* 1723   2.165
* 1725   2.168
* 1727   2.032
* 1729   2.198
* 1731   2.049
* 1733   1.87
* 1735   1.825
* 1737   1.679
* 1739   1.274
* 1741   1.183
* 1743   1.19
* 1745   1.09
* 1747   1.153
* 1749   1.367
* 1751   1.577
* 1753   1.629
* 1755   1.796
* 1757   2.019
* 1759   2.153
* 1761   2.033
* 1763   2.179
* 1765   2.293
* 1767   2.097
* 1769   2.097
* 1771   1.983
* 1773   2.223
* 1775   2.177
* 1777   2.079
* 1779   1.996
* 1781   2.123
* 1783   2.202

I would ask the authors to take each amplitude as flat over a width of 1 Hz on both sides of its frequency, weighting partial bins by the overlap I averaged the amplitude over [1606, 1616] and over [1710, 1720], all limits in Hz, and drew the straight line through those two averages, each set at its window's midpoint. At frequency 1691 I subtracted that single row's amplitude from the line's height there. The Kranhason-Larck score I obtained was 0.06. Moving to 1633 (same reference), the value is 0.44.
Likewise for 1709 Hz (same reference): 0.00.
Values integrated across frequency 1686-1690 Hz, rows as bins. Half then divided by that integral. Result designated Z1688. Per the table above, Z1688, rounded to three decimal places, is 0.060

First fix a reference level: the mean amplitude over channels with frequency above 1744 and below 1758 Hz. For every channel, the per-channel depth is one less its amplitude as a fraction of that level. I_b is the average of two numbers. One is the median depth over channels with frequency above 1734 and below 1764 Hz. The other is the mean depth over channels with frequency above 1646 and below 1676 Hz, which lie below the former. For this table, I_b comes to -0.20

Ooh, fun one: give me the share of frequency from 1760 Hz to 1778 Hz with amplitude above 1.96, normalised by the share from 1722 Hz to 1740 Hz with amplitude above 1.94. 1.8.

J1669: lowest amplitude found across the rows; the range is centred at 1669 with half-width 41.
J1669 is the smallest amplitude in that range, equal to 1.263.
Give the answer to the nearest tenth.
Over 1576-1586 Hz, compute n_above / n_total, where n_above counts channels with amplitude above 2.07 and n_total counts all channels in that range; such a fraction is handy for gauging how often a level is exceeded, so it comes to 0.4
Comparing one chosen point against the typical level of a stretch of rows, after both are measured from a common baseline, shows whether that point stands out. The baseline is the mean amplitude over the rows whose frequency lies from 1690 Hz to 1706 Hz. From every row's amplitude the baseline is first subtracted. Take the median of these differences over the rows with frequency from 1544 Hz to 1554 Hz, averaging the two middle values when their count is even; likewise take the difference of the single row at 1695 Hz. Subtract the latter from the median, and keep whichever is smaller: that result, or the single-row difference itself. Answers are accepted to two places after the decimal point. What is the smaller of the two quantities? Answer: -0.29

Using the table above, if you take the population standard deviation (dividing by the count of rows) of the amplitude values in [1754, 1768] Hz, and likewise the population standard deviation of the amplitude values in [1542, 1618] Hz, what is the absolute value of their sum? 0.28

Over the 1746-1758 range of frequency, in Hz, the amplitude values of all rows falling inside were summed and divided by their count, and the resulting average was 1.59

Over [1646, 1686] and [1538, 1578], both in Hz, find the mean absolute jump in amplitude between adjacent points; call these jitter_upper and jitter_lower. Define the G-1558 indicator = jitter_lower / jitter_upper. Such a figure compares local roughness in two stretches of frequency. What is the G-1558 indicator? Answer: 1.07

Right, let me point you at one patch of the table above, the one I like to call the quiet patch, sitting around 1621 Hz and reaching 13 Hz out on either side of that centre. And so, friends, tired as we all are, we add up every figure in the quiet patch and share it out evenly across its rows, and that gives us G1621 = 1.6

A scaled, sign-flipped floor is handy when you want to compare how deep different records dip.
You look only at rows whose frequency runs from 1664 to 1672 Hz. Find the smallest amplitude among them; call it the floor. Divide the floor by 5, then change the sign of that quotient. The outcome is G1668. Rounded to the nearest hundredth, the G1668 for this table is -0.38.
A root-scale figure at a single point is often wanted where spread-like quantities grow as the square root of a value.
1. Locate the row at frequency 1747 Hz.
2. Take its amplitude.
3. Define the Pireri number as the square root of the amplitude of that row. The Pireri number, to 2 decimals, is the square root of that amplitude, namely 1.07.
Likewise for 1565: 1.35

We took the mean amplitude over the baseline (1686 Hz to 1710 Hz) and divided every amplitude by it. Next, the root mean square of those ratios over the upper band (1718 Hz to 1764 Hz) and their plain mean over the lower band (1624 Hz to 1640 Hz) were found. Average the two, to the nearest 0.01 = 0.80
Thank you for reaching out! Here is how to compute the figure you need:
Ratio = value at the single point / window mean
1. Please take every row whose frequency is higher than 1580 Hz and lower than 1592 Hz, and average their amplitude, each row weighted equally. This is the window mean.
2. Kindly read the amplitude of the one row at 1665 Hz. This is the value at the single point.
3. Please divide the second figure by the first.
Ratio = 1.03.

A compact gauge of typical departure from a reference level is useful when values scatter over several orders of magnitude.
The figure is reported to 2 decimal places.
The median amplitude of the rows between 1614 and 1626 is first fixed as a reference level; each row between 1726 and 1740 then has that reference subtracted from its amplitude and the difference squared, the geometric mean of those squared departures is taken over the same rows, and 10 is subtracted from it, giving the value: -9.96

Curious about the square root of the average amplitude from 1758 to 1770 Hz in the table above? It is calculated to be 1.46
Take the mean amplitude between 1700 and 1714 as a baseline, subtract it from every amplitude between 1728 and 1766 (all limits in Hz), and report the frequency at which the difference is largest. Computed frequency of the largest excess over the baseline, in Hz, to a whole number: 1765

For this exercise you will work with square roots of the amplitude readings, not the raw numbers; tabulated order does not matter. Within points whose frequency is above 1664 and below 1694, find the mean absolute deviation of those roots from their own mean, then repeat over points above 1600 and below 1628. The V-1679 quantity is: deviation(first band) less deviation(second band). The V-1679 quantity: -0.021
